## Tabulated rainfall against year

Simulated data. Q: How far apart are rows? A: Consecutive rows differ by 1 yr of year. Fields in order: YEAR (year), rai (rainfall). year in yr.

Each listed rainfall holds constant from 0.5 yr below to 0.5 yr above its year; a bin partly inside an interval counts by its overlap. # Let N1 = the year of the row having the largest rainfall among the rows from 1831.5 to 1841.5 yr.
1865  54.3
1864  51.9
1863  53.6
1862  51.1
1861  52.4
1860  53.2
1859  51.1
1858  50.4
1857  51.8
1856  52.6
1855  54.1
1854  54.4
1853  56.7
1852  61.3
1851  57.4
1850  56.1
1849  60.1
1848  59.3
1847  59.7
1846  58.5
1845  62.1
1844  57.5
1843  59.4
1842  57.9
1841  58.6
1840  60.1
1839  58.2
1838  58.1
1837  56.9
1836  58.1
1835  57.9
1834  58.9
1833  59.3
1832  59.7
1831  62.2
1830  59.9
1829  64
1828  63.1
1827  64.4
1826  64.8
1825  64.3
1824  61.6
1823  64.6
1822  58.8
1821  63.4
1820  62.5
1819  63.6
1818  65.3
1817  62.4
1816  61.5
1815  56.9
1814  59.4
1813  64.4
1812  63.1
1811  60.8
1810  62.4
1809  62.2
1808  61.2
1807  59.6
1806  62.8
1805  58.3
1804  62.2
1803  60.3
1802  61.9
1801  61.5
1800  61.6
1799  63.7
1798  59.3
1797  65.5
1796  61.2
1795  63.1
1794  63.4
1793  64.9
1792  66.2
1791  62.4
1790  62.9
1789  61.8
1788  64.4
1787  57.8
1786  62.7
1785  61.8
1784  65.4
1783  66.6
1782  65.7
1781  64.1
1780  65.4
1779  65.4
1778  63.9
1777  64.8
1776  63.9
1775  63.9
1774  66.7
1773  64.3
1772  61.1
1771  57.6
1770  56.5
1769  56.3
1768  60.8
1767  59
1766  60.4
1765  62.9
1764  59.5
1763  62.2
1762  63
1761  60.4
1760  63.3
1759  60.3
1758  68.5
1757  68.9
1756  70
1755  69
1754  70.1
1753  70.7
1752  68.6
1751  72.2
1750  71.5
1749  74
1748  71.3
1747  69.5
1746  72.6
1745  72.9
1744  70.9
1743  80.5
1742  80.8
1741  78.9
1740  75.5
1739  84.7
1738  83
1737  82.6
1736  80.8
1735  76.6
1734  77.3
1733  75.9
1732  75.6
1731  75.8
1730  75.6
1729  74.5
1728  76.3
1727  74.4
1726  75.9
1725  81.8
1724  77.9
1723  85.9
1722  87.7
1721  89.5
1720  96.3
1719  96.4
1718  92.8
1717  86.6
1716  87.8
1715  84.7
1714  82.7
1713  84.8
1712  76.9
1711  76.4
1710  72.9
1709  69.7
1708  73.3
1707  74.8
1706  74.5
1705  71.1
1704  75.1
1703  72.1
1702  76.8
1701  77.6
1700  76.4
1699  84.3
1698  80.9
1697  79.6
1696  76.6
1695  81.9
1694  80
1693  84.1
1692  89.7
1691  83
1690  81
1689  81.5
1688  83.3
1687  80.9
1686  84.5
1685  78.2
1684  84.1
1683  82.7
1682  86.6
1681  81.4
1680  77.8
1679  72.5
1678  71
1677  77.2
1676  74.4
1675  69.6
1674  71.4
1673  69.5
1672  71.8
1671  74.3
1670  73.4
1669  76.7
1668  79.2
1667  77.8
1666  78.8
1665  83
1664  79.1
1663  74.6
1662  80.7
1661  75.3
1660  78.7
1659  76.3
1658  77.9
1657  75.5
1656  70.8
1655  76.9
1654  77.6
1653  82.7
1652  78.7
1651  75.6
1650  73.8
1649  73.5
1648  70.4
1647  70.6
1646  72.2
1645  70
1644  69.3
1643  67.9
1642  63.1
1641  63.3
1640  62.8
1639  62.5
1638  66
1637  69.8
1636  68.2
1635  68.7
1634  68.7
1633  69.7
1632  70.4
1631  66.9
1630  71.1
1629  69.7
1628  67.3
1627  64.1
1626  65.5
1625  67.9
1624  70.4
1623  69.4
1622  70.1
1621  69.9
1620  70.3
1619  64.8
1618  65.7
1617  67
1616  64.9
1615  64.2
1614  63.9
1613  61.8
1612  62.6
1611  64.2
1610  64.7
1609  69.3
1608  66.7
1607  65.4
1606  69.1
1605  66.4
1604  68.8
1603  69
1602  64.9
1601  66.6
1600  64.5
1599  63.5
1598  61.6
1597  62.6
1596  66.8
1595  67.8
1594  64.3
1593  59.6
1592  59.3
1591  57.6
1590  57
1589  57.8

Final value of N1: 1840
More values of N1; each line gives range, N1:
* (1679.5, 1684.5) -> 1682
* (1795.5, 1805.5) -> 1797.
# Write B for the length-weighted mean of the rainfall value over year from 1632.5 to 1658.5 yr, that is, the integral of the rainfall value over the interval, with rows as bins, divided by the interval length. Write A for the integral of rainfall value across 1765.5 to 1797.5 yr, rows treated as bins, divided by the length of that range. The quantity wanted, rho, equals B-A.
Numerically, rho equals 8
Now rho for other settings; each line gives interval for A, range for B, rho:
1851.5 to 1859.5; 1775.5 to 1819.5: 9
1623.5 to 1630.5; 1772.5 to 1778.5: -3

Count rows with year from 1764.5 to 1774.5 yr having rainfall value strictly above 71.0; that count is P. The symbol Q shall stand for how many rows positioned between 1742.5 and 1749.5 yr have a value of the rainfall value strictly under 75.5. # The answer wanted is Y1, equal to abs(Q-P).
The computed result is 6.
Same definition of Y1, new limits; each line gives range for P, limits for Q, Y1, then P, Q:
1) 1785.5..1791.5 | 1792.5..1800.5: 8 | 0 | 8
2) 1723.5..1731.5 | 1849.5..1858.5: 1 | 8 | 9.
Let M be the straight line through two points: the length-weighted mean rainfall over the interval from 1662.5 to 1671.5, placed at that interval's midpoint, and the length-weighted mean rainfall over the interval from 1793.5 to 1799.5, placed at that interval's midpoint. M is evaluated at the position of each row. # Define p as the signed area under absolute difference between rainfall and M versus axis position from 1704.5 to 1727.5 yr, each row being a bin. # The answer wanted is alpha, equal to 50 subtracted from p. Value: 182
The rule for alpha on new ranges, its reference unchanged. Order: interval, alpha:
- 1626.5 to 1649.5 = 241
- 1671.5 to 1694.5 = 98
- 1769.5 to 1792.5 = 1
